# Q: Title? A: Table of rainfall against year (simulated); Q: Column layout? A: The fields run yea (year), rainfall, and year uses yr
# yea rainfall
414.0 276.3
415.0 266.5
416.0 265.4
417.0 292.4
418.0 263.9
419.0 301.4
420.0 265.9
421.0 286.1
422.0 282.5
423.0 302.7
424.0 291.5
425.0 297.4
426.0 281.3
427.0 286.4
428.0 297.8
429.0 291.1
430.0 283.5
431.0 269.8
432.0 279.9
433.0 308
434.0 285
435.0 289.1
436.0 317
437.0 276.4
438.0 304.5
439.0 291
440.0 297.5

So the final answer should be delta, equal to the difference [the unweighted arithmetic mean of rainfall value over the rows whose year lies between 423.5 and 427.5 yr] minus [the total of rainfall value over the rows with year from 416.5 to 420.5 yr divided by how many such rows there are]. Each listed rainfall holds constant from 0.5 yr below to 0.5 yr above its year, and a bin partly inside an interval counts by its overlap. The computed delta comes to 8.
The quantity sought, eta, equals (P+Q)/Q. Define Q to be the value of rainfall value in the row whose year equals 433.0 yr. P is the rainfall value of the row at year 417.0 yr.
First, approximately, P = 292.4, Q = 308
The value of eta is 1.95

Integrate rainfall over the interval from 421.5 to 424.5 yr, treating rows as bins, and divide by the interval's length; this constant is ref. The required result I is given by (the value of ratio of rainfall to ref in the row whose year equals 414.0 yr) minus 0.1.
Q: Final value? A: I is 0.85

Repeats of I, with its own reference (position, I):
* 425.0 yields 0.92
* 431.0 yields 0.82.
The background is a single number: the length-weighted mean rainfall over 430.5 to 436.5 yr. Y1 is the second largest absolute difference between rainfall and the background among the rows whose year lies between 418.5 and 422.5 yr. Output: 10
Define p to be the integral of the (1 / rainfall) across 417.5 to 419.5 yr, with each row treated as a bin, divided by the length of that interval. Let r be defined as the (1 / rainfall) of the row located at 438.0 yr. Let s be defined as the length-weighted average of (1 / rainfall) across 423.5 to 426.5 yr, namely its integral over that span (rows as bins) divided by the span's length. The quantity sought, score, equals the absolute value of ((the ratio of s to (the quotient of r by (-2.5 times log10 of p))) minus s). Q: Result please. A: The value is 6.43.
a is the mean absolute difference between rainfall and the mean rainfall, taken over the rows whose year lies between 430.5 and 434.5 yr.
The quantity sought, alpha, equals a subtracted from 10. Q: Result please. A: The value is -1.2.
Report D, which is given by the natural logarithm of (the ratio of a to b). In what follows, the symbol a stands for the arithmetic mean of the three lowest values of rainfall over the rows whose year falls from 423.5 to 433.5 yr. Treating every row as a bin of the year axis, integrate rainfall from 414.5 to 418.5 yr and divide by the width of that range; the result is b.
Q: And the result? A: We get 0.018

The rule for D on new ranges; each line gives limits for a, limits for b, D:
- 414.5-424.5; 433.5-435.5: -0.080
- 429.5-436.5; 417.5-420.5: 0.002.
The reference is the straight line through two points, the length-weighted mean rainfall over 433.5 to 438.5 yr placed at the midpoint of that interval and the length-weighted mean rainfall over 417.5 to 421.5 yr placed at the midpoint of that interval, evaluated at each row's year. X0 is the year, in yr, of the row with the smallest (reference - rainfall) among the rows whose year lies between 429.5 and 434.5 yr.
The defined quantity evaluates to 433.0 yr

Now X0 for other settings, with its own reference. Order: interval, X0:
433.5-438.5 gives 436.0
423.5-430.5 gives 425.0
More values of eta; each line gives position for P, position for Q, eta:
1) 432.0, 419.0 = 1.93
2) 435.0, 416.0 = 2.09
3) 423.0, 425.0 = 2.02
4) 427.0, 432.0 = 2.02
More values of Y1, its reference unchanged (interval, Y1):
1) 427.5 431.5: 8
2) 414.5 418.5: 26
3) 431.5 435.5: 12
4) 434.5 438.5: 15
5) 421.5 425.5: 9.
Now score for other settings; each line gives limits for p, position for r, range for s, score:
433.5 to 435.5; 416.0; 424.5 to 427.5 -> 5.66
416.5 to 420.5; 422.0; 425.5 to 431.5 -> 6.07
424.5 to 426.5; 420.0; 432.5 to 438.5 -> 5.52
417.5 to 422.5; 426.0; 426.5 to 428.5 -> 5.89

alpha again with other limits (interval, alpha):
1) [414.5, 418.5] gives -0.2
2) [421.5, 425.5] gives 3.5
